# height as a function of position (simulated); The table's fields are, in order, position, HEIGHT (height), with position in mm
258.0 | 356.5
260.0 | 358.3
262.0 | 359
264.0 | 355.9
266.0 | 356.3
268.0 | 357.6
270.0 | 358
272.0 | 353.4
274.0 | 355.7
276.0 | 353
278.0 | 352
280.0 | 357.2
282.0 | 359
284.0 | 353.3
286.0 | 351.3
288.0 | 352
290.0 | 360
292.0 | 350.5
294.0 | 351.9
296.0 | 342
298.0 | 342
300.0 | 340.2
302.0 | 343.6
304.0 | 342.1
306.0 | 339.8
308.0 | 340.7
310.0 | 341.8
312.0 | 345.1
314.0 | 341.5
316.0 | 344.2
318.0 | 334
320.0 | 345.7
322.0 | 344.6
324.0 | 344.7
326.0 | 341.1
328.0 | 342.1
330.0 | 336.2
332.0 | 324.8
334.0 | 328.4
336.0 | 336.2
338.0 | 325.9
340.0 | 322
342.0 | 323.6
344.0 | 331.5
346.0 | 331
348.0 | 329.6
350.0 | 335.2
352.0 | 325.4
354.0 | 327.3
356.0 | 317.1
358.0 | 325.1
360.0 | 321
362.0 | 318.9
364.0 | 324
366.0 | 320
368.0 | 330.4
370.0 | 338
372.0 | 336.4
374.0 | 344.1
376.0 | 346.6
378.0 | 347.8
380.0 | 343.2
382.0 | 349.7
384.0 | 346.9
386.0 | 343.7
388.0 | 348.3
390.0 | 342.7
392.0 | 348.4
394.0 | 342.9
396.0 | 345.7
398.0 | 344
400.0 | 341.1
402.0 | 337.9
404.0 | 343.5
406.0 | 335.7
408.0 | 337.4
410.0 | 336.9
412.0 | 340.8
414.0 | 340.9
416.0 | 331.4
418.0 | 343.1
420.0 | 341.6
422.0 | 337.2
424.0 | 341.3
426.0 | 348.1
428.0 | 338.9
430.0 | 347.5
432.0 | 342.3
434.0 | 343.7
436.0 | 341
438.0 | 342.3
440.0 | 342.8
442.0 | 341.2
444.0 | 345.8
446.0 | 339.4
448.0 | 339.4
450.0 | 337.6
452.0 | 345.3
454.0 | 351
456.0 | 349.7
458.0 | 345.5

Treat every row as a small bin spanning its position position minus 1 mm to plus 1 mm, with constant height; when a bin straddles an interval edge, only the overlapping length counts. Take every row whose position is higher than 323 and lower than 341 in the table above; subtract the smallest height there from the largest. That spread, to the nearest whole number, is 23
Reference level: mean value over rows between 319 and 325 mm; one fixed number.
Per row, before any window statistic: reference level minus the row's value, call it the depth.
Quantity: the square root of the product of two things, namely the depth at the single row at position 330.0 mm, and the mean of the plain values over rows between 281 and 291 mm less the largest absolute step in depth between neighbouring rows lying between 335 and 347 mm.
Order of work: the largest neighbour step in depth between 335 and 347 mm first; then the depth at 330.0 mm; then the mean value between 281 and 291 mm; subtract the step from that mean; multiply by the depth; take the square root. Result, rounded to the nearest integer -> 55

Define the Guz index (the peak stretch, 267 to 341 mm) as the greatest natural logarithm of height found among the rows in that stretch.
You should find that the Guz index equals 5.886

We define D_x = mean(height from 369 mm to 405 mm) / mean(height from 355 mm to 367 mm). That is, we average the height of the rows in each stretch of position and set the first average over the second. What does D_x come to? 1.07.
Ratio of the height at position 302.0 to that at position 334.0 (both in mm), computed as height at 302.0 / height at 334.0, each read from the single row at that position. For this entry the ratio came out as 1.05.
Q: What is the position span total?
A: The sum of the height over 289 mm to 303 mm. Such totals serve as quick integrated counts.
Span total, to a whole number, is 2430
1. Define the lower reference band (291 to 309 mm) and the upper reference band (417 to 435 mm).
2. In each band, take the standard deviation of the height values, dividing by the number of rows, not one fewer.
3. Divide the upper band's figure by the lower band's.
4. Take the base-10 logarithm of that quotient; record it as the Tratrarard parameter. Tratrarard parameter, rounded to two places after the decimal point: -0.10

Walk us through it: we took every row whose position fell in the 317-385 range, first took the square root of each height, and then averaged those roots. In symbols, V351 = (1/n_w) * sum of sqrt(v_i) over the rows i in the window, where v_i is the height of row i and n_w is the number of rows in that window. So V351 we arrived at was 18.3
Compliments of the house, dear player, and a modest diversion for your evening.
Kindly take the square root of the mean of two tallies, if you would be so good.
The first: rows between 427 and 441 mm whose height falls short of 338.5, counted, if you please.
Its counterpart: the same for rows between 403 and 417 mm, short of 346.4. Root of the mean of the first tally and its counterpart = 1.87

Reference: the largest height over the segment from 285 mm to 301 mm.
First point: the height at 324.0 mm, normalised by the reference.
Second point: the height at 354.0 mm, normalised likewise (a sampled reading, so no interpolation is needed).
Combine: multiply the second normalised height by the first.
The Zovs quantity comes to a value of 0.87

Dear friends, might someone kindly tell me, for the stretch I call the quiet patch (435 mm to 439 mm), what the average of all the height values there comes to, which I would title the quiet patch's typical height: 342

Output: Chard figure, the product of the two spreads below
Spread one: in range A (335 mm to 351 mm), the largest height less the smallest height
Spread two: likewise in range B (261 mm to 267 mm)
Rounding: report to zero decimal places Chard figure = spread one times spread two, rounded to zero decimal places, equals 44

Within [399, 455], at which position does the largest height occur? 454.0 mm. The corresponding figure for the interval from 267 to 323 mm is 290.0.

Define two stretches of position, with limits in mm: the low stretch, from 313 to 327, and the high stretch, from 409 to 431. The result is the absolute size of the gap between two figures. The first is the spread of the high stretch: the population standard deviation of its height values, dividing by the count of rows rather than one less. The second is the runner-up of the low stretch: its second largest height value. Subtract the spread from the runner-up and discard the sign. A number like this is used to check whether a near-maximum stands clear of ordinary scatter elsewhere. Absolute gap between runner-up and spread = 340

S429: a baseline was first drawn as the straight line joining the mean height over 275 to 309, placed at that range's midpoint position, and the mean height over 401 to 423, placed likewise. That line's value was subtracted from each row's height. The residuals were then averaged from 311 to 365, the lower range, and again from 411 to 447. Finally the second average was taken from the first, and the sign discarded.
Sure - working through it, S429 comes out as 17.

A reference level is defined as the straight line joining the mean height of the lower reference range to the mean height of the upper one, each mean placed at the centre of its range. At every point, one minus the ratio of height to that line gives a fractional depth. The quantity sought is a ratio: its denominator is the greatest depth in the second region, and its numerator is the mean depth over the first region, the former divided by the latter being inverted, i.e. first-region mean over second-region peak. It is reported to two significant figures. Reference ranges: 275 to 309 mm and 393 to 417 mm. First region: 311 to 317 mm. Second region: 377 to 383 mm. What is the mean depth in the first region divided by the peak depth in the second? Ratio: -2.5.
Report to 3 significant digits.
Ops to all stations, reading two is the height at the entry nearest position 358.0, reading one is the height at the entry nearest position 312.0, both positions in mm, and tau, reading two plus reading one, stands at 670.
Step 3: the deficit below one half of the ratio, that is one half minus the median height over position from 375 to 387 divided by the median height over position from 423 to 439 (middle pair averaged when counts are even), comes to -0.513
